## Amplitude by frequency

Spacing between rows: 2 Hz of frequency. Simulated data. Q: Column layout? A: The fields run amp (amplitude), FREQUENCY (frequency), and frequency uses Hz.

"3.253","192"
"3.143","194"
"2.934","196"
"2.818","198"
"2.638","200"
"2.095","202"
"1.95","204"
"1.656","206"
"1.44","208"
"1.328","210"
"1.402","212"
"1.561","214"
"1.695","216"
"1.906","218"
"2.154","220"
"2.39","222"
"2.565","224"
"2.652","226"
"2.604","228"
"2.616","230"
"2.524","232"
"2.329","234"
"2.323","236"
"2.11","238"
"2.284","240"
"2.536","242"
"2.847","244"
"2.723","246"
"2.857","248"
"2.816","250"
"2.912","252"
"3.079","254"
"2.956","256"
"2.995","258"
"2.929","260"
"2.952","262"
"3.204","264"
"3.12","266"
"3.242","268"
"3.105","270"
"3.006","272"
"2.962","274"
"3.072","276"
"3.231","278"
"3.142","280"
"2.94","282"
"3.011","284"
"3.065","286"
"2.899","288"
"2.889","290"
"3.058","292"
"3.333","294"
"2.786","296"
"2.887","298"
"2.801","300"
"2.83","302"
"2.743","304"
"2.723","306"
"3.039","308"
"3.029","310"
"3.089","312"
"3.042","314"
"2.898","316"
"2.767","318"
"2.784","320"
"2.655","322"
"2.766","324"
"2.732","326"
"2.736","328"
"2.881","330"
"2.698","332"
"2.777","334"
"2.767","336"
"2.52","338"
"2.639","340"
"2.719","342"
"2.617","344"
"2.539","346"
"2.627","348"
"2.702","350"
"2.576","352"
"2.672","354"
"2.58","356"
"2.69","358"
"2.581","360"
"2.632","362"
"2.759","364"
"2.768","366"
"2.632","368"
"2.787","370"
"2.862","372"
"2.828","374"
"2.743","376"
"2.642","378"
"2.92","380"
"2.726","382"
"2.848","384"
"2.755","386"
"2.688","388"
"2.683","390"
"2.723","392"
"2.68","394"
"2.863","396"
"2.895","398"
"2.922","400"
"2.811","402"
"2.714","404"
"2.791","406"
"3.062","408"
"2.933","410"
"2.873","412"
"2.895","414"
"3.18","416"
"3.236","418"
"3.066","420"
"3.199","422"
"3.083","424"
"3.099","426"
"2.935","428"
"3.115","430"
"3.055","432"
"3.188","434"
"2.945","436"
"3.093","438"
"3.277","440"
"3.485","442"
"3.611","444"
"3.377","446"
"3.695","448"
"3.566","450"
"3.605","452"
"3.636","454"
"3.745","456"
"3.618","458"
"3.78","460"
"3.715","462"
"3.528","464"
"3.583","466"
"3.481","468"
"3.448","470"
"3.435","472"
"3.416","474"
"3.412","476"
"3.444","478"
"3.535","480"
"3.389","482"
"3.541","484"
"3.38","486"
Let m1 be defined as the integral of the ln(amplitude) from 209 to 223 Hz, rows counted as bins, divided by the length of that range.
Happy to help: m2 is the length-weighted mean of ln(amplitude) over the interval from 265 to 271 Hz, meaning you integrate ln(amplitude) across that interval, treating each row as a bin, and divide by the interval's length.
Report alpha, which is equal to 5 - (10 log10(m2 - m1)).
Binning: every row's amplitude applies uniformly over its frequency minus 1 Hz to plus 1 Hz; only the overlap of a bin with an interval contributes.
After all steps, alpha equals 7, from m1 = 0.6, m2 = 1.15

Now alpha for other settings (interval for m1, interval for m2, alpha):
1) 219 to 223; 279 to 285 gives 10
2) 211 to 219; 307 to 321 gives 7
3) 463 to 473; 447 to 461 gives 18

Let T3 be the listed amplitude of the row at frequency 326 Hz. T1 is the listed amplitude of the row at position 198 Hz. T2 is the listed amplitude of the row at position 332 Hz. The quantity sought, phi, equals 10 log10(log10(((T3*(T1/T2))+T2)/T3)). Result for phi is -5.12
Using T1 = 2.818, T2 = 2.698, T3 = 2.732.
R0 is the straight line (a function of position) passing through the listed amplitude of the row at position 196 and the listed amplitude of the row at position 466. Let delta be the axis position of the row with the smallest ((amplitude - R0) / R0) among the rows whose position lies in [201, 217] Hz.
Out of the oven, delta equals 210 Hz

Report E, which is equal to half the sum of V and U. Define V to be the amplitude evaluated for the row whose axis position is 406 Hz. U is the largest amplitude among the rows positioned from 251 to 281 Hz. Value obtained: 3.0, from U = 3.242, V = 2.791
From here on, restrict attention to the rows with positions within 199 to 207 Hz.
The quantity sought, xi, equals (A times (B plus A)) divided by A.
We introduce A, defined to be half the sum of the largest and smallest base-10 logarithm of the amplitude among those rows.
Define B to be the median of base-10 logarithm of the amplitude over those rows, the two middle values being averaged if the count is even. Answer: 0.63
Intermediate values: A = 0.32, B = 0.31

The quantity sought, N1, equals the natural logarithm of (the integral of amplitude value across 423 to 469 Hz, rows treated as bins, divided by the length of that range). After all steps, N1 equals 1.22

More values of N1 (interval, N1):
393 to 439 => 1.09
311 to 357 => 1.00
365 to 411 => 1.03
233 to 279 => 1.05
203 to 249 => 0.79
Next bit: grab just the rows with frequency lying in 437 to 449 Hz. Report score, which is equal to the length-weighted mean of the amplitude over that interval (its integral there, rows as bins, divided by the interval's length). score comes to 3.4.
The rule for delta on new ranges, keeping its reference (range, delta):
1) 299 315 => 306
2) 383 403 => 394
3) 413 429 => 414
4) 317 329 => 322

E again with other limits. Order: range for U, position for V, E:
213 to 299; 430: 3.2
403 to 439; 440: 3.3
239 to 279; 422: 3.2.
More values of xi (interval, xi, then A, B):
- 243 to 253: 0.90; 0.45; 0.45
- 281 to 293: 0.95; 0.47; 0.47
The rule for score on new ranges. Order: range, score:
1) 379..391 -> 2.8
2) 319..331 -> 2.8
